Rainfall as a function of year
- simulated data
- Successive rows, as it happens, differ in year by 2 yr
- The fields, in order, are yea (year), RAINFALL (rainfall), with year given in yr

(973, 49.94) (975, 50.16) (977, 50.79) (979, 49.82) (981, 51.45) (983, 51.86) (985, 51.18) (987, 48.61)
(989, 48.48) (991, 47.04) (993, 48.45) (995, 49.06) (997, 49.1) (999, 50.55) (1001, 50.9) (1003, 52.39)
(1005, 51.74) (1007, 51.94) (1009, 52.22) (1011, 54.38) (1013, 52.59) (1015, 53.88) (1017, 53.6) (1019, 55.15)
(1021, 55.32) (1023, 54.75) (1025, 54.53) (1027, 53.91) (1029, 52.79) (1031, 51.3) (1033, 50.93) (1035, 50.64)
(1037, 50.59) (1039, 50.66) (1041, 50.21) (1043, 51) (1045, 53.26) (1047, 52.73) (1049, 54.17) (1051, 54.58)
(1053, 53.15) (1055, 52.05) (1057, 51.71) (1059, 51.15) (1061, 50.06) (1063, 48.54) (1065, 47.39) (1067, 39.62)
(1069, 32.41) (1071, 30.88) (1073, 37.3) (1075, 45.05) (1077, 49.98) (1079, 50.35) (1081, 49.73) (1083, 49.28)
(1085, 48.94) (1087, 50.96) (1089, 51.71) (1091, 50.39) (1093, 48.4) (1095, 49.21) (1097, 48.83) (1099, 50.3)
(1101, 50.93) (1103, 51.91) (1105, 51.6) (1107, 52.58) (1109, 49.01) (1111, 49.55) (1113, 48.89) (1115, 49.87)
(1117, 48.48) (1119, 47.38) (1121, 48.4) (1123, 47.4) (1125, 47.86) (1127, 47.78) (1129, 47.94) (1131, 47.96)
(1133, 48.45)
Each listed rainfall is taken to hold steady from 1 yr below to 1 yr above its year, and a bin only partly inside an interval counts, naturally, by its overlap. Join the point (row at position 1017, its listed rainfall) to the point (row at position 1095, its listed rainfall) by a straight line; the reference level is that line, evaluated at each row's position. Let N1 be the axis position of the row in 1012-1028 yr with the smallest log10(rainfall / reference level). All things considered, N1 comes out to 1013 yr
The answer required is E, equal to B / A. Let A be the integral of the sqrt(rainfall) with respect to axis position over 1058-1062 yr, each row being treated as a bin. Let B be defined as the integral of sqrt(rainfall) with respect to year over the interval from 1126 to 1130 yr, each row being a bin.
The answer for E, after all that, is 0.97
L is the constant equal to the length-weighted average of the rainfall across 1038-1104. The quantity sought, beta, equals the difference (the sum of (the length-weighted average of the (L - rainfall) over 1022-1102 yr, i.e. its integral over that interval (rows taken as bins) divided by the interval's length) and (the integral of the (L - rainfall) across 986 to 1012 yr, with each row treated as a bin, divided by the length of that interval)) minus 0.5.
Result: -2.8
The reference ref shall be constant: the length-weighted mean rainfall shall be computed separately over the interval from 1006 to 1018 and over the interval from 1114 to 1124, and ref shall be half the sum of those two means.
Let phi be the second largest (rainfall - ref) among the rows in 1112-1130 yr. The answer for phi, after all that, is -1.8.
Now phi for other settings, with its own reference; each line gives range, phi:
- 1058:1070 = -0.6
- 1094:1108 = 1.2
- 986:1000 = -1.6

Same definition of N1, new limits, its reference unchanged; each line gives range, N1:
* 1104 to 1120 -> 1119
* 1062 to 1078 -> 1071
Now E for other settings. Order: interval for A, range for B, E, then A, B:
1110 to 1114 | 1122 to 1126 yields 0.98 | 28.1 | 27.6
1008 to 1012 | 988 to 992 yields 0.95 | 29.2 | 27.6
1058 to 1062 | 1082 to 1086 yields 0.99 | 28.5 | 28.0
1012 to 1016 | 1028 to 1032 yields 0.99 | 29.2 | 28.9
